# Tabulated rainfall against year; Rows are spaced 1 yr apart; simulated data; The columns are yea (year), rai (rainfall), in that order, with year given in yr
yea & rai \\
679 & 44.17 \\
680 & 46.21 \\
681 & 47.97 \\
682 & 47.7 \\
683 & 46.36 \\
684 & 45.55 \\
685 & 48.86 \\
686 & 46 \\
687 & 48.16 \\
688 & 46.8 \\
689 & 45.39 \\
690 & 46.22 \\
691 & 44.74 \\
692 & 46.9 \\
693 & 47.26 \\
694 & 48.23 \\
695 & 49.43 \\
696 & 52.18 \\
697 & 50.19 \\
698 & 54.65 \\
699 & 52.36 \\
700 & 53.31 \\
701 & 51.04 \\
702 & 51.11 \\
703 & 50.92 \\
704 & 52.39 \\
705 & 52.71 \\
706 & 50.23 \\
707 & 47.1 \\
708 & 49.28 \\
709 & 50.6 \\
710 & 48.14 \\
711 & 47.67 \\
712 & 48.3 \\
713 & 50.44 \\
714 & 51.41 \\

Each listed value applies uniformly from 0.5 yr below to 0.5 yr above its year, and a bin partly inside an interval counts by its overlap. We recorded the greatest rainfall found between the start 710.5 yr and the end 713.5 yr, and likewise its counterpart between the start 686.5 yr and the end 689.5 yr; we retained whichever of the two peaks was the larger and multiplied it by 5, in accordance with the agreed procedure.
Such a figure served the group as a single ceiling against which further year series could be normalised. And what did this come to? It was 252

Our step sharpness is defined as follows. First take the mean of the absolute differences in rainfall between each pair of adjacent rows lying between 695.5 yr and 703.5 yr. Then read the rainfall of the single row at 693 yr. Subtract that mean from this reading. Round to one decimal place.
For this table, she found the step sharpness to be 45.5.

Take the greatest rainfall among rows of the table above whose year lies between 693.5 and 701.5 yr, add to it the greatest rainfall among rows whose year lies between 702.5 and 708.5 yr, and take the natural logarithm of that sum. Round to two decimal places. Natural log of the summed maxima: 4.68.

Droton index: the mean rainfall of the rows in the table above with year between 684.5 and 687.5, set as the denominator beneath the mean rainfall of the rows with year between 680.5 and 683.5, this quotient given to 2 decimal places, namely 0.99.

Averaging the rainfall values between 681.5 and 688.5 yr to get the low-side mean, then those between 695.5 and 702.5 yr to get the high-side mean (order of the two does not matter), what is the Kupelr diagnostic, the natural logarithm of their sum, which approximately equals 4.60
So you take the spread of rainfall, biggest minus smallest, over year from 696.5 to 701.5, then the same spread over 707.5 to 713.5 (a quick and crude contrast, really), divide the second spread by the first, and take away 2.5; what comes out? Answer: -1.84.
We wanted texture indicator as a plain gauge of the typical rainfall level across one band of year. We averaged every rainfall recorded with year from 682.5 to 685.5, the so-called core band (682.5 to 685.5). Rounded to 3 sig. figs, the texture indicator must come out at 46.9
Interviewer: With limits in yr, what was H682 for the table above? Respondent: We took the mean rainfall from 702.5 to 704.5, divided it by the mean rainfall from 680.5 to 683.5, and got 1.09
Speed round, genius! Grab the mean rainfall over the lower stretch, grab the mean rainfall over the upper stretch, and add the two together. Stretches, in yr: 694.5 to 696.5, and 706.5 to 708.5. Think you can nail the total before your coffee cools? 99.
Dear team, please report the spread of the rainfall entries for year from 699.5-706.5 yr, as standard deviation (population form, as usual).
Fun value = 1.0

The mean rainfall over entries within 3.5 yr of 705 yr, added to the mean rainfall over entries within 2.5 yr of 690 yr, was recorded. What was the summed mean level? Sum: 96.5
